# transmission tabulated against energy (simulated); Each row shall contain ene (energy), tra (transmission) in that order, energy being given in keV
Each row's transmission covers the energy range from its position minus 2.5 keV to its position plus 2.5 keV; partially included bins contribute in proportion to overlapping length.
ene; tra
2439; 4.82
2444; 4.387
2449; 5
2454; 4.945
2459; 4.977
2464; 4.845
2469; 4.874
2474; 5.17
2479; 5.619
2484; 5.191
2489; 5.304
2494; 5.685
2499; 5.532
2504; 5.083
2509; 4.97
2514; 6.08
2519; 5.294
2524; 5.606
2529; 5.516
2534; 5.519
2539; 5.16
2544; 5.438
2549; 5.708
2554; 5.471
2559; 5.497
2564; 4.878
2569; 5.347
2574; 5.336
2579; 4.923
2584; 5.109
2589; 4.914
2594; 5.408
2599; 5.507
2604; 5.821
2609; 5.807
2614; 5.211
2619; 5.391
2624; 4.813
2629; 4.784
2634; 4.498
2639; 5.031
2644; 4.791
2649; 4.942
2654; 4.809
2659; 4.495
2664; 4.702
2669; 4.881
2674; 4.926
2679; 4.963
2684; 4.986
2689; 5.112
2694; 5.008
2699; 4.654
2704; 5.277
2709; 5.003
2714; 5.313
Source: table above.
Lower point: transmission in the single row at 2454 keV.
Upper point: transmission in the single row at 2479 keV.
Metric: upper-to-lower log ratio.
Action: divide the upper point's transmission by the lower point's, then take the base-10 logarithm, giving 0.055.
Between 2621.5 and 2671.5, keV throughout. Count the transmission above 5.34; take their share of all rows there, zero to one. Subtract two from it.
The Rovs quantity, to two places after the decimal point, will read -2.00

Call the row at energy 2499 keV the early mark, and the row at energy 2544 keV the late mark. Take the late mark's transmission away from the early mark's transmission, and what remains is 0.1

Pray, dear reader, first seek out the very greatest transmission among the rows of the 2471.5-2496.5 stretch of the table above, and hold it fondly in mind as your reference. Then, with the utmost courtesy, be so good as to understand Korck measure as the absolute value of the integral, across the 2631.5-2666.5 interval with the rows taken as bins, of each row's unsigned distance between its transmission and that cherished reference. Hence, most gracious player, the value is 33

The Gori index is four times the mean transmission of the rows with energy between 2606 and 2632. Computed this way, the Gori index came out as 20.8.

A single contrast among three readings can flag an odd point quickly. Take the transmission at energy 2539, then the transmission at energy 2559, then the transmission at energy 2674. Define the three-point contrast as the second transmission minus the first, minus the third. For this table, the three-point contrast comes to -4.6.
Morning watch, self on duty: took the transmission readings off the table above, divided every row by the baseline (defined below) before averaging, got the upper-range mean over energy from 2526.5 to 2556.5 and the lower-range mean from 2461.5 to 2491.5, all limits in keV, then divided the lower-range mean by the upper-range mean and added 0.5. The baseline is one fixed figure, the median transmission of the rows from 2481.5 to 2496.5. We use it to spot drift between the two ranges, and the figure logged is 1.44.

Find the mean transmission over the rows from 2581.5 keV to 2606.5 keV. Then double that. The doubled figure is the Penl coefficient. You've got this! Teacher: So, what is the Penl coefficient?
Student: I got 10.7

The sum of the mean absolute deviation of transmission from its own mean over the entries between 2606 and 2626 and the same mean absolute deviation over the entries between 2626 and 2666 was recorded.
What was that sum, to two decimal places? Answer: 0.44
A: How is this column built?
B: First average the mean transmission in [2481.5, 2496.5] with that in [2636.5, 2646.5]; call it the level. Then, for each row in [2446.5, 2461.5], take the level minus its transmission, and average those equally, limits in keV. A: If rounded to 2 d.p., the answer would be 0.18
